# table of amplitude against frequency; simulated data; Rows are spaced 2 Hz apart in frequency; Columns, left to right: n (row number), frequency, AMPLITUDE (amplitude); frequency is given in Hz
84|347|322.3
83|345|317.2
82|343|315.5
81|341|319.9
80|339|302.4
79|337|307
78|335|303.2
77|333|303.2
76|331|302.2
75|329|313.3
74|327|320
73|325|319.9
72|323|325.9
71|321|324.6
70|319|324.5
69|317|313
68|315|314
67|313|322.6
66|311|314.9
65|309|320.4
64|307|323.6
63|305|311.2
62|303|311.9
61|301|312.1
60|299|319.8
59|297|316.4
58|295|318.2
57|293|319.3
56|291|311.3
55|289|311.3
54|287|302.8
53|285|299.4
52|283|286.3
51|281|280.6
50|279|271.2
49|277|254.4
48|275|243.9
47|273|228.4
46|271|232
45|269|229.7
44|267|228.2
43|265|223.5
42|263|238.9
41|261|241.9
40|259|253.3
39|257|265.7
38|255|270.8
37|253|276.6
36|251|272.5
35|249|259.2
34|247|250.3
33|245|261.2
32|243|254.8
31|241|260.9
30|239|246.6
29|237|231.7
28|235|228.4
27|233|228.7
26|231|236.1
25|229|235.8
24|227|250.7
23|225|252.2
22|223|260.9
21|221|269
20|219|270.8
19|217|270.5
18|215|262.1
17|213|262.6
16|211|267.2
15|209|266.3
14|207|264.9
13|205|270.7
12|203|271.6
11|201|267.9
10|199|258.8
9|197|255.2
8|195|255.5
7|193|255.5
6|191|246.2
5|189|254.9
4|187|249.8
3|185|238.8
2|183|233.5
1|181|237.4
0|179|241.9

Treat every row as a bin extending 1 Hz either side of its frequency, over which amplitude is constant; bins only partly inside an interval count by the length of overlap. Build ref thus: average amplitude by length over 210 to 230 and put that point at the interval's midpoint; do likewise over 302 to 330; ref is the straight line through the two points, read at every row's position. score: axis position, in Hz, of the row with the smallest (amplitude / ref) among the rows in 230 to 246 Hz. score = 235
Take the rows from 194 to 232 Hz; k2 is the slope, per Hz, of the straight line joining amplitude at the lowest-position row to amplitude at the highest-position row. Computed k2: -0.54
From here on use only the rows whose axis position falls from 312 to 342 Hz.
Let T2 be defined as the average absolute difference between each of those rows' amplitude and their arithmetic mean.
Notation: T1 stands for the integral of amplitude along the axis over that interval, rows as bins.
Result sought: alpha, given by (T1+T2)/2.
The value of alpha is 4719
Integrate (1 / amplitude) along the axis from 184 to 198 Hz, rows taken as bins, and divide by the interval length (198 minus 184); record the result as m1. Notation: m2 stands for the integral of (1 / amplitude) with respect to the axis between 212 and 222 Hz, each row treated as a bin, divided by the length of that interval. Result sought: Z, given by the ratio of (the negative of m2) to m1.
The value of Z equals -0.94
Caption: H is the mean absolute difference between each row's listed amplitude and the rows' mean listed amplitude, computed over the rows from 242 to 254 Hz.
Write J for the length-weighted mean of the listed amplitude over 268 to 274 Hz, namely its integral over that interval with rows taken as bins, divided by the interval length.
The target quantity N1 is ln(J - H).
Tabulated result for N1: 5.40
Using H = 8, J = 230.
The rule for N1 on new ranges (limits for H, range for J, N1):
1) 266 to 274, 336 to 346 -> 5.74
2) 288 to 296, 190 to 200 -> 5.52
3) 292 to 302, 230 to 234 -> 5.44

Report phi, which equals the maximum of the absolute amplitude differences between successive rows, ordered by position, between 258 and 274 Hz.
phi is 15.4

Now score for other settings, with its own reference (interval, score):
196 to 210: 197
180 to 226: 225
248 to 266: 265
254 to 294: 265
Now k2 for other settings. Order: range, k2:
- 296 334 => -0.37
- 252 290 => 0.96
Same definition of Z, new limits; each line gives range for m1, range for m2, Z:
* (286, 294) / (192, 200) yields -1.21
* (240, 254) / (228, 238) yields -1.13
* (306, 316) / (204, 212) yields -1.19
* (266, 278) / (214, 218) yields -0.89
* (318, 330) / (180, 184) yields -1.36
